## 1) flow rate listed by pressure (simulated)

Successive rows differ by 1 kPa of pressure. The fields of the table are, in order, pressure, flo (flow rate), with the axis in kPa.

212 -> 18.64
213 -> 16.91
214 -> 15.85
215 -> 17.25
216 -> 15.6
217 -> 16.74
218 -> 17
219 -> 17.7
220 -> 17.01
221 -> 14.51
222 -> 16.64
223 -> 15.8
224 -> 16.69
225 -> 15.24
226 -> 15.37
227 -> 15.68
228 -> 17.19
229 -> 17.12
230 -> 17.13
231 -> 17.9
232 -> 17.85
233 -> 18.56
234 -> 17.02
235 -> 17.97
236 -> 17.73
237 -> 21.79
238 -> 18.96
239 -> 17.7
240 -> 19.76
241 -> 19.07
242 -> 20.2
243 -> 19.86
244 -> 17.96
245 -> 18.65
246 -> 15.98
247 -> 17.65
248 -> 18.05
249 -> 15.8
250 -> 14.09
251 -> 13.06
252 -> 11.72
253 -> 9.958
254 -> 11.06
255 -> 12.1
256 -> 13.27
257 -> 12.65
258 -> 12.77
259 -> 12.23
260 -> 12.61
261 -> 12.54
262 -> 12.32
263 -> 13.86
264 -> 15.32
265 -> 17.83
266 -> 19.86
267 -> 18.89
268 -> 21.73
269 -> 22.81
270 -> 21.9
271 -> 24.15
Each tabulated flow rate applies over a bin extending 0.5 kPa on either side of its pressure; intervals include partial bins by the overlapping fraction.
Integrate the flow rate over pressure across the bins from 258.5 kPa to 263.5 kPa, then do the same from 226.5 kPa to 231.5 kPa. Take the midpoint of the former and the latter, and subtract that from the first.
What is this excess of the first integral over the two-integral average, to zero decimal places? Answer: -11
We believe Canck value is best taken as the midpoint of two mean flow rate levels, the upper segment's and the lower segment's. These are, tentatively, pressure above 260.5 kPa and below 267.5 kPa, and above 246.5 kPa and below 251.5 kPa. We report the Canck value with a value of 15.8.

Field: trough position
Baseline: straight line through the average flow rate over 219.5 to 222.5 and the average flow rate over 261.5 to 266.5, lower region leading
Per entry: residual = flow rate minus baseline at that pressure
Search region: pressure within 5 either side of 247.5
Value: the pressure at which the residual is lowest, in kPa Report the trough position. 252 kPa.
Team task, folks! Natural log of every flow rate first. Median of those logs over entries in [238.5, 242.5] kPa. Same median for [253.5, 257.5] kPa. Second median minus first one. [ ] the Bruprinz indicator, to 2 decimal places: -0.45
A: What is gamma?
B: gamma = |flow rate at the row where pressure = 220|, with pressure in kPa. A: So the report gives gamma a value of 17.0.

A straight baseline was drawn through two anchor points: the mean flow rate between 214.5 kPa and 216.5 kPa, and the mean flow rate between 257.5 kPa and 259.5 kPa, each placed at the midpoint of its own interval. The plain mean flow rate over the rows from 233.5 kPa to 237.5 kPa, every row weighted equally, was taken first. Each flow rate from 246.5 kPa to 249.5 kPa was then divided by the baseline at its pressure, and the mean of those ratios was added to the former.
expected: 19.9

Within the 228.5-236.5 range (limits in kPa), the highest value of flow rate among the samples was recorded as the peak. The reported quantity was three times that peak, 56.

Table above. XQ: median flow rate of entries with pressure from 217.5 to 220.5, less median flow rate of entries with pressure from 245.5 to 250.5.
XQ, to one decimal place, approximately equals 1.0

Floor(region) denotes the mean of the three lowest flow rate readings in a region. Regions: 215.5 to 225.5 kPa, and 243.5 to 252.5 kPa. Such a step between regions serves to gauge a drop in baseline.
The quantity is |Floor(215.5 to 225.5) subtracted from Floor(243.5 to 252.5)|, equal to 2.2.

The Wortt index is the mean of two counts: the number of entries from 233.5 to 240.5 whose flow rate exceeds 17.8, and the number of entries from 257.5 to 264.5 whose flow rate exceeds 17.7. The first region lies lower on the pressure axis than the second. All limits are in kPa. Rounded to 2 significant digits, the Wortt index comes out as 2.0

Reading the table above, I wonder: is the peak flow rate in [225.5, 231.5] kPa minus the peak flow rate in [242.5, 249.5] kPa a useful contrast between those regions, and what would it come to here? -2.0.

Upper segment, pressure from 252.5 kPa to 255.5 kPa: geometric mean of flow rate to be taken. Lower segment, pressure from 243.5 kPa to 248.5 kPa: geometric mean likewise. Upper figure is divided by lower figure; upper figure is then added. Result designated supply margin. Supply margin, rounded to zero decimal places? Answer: 12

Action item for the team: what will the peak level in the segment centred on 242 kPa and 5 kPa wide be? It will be 20.2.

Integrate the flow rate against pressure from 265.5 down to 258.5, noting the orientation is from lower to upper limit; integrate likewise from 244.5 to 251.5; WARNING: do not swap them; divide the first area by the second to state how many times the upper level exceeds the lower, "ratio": 0.9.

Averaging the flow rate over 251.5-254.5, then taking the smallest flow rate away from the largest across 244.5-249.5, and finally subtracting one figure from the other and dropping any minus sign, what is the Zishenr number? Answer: 8.1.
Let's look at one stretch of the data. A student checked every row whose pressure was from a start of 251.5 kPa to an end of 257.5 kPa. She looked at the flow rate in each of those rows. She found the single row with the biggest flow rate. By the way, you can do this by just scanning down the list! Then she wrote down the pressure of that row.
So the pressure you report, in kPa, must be 256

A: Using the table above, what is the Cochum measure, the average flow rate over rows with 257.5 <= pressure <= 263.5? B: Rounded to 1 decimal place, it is 12.7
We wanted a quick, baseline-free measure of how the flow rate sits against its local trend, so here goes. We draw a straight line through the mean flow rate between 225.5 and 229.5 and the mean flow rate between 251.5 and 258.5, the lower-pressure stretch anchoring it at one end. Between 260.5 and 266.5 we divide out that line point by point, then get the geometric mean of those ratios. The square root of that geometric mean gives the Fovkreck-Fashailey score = 1.19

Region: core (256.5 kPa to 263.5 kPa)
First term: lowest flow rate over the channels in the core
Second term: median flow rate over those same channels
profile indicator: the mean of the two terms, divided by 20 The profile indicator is 0.62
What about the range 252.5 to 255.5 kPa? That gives 0.53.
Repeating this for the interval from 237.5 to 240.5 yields 0.92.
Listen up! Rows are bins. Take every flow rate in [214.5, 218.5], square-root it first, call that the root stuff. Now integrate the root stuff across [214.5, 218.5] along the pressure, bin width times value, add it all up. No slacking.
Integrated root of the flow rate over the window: 16.3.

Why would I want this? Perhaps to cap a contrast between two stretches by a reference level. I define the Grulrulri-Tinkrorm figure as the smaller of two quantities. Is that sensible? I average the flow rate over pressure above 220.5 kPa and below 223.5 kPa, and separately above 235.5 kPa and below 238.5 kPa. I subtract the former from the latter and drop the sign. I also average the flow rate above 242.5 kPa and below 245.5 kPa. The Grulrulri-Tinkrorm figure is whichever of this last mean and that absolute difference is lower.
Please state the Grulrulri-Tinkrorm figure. 4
